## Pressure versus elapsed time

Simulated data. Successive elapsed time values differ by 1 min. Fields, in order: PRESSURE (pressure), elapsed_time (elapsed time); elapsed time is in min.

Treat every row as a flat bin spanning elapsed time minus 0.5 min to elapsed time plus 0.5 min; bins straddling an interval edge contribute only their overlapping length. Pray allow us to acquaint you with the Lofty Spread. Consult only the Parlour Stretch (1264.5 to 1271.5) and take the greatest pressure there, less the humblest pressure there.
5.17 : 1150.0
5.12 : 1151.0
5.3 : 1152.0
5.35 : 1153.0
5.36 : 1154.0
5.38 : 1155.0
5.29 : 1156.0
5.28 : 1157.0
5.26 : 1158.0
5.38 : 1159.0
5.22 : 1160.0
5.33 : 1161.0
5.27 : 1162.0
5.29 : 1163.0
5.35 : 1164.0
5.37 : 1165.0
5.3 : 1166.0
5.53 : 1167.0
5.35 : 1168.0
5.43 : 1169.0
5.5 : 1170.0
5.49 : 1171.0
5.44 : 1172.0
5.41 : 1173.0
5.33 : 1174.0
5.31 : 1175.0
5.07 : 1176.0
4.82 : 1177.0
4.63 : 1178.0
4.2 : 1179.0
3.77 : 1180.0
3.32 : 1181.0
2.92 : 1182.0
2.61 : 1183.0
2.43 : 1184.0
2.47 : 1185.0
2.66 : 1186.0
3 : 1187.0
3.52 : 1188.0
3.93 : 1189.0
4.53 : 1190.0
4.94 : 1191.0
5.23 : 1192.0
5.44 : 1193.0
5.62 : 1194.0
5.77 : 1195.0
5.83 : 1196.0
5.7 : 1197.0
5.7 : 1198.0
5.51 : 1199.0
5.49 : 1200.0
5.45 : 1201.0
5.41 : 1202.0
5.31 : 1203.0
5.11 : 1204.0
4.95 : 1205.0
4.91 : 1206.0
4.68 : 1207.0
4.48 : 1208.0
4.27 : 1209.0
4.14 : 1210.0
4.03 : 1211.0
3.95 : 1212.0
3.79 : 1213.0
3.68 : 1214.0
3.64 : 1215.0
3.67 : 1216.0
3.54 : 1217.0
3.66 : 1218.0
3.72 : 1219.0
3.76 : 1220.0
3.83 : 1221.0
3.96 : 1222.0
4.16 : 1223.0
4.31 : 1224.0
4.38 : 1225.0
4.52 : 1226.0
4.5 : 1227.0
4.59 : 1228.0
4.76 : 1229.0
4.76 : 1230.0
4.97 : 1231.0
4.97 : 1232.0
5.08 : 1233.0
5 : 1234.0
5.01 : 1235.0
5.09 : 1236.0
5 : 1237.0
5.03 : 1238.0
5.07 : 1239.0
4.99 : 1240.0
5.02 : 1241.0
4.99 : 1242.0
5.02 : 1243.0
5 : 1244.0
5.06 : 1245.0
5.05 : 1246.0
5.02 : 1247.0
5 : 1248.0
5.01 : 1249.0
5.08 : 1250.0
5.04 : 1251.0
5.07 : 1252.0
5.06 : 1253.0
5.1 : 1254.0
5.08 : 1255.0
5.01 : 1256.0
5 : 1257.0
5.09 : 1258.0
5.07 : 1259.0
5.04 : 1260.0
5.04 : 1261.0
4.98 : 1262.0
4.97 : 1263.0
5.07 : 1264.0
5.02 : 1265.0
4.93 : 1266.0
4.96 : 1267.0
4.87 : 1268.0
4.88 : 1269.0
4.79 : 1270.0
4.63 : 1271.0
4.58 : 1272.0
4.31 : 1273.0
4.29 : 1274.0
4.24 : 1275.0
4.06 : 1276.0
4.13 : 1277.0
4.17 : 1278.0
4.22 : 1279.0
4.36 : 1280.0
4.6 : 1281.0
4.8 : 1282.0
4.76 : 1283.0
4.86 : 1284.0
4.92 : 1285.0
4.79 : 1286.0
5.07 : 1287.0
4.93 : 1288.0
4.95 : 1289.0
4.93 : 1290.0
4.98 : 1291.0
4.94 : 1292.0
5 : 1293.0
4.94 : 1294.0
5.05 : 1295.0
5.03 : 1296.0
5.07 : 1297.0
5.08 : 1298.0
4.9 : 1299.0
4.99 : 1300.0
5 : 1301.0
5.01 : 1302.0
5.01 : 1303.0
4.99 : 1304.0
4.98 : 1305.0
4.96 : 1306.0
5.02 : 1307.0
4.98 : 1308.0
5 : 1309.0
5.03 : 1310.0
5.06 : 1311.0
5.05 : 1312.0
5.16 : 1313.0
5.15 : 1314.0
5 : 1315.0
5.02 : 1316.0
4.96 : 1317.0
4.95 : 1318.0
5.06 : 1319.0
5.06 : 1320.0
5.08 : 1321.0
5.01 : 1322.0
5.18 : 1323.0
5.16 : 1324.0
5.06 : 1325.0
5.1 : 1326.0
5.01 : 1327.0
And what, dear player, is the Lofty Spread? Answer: 0.39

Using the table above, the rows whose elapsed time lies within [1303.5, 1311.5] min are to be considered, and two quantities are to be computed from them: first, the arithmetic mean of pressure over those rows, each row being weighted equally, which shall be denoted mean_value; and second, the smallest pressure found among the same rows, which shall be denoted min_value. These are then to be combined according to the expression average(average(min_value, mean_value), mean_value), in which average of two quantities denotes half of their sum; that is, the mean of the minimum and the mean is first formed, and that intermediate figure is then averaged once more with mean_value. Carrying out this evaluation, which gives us 4.99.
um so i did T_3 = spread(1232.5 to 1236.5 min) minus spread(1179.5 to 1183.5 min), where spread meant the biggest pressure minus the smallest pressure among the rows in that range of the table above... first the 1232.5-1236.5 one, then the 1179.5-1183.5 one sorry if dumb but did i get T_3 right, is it -1.1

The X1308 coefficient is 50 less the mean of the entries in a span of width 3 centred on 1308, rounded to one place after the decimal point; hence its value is 45.0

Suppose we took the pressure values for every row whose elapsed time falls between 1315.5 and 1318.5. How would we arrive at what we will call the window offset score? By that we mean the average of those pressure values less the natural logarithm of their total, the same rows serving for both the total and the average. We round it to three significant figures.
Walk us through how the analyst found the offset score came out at 2.27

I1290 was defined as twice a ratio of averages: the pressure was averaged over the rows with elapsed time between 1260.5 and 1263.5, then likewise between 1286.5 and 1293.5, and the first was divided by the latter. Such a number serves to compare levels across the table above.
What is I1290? 2.0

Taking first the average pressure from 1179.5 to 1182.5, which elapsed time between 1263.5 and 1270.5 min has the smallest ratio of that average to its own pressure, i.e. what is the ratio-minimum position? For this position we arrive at 1264.0 min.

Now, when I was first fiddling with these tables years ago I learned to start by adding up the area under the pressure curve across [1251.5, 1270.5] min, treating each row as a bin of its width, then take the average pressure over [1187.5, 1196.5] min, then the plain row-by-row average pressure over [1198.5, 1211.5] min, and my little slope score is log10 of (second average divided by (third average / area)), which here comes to 1.98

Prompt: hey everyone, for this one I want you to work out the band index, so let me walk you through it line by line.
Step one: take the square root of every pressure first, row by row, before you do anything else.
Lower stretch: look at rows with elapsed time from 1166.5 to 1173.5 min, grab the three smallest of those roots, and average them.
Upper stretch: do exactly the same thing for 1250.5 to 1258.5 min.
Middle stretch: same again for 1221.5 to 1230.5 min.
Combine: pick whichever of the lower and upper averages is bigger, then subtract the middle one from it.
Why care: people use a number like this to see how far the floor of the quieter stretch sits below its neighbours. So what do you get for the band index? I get 0.29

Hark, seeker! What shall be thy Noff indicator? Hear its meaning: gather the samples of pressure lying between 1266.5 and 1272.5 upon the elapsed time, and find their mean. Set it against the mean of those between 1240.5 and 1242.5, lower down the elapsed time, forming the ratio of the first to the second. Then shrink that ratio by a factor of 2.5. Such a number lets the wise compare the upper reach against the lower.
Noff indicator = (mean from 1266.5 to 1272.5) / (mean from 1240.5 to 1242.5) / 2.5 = 0.382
